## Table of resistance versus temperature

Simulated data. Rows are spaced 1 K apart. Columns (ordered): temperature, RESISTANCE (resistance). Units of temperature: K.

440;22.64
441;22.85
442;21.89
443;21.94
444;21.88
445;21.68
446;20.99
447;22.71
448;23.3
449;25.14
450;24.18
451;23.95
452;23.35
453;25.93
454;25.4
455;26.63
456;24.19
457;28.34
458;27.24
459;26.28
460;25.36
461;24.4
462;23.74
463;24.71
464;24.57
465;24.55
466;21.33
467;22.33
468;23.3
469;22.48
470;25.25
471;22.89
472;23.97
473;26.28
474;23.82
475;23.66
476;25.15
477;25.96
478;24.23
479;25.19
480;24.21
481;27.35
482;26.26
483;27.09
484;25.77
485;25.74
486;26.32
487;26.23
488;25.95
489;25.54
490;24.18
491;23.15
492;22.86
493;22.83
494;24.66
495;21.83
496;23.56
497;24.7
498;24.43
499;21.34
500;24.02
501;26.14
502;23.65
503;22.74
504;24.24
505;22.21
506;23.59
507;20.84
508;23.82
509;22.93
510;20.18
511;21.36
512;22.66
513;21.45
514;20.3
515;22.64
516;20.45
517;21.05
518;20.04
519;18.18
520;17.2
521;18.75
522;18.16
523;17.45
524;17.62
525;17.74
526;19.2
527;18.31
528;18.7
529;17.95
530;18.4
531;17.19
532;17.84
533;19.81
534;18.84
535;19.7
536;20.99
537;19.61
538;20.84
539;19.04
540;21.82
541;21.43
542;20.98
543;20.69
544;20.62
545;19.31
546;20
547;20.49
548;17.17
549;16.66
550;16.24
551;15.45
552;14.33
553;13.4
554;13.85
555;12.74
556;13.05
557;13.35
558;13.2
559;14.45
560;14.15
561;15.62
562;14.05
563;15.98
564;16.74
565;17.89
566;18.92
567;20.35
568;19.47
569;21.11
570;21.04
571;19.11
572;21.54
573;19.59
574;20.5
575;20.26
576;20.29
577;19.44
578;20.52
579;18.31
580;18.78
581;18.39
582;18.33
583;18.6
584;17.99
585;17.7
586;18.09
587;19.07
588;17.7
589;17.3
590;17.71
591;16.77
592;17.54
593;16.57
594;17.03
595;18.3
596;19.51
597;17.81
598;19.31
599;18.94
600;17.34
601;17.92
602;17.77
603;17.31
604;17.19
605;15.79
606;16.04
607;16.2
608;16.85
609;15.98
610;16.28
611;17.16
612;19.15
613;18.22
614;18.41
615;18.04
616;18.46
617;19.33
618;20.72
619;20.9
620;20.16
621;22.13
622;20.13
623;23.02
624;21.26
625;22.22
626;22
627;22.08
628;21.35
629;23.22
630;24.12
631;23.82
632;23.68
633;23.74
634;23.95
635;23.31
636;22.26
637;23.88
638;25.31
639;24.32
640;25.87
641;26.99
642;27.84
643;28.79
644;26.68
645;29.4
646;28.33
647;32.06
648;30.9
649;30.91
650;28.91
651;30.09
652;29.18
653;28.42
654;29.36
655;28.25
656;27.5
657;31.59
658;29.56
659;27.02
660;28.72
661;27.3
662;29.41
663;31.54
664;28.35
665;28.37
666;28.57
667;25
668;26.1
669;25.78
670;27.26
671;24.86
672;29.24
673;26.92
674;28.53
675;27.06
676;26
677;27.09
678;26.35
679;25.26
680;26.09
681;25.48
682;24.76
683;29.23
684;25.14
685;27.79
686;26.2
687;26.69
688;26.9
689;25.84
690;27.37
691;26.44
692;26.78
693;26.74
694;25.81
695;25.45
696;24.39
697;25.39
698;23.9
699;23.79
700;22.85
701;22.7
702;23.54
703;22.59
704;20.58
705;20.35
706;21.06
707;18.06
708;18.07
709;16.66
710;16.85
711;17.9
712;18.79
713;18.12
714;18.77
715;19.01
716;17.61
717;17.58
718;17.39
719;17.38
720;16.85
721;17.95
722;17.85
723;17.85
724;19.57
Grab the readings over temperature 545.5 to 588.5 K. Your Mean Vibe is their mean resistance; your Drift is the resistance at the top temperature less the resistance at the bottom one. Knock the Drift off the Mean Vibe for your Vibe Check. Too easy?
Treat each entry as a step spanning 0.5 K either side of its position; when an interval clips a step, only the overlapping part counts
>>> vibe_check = 20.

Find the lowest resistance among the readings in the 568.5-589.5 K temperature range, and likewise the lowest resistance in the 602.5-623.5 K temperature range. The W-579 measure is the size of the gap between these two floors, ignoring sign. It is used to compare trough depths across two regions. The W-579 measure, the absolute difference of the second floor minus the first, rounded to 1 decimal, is 1.5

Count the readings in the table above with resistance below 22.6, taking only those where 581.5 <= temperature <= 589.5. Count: 8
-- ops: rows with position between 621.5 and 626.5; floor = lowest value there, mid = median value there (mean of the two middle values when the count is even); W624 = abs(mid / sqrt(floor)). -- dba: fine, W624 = 4.90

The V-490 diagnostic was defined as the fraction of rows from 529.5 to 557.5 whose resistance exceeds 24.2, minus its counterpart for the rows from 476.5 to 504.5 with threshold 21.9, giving -0.93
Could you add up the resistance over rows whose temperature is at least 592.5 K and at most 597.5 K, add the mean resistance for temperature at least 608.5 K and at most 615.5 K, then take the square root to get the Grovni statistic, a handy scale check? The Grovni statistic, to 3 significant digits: 10.3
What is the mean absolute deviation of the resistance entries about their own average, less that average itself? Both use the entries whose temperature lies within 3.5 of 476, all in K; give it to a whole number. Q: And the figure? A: -24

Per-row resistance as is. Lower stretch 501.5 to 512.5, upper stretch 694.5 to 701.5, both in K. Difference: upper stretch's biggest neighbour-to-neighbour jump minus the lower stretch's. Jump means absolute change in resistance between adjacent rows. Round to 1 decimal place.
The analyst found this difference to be -1.5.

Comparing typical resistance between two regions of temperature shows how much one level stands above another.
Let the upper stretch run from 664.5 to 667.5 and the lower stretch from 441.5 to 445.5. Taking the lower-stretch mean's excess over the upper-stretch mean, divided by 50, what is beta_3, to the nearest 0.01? -0.11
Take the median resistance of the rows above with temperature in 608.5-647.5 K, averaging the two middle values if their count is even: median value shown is 22.3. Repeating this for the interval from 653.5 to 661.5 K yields 28.5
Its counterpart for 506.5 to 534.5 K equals 19.0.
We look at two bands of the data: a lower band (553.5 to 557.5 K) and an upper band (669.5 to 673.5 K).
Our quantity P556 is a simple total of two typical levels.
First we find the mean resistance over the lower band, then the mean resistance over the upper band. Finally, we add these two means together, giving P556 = 40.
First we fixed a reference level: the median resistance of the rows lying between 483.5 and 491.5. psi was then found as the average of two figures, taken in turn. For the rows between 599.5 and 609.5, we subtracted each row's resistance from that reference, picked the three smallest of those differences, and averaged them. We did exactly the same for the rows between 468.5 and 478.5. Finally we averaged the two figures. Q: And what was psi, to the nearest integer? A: 4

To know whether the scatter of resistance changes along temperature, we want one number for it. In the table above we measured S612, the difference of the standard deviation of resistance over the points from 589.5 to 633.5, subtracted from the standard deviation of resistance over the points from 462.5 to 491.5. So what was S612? -1.0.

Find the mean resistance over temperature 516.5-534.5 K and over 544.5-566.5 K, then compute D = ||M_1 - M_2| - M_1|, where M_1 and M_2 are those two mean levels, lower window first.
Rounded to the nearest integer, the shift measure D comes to 16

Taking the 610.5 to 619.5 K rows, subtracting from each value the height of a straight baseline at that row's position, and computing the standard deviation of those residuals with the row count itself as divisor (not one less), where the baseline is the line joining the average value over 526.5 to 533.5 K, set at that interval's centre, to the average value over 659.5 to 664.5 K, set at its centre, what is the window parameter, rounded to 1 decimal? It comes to 1.0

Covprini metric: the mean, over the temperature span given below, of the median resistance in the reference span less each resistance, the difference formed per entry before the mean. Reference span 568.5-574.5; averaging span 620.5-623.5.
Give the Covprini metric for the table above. -1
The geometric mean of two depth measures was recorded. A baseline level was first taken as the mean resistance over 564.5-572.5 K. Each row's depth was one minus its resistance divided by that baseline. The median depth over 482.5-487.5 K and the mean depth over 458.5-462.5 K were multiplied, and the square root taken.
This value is 0.28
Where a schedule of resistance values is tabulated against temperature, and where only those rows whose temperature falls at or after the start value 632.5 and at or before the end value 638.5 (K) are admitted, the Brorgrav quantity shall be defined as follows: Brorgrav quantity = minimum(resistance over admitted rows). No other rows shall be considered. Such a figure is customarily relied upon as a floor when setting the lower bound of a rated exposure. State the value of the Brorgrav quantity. 22.26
